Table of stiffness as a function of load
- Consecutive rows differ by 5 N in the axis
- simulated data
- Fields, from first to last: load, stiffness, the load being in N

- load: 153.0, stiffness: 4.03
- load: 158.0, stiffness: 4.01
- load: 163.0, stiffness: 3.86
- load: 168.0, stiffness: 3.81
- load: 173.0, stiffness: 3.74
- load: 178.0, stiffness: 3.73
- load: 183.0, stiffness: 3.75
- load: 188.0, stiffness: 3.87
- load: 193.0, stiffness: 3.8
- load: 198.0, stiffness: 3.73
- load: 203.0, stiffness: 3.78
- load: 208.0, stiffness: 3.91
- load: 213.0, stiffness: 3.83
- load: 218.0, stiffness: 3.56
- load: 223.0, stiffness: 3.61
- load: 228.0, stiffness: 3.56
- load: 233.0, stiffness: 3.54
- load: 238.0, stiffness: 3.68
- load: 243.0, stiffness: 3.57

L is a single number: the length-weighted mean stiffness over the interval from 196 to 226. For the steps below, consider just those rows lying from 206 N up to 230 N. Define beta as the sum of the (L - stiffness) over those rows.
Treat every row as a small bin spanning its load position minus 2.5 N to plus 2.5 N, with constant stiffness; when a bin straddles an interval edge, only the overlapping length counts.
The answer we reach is 0.2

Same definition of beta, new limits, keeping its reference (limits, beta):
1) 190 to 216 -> -0.4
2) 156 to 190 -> -0.6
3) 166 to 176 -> -0.1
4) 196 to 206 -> 0.0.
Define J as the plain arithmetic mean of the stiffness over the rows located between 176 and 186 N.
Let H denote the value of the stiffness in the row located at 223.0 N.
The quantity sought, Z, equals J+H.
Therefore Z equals 7.35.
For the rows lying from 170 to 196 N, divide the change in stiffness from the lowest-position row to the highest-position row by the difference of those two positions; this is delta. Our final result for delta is 0.003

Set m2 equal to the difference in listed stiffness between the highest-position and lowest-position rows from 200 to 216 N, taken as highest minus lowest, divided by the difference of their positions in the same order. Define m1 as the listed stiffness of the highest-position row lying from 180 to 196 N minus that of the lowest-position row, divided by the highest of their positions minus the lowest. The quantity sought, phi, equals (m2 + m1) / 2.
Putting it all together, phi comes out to 0.005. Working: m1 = 0.0050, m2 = 0.005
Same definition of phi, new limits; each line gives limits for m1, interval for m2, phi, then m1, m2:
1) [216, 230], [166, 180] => -0.004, 0.0000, -0.008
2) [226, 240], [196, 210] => 0.015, 0.0120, 0.018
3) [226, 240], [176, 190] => 0.013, 0.0120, 0.014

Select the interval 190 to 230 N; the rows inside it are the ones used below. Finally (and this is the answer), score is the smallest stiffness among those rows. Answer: 3.56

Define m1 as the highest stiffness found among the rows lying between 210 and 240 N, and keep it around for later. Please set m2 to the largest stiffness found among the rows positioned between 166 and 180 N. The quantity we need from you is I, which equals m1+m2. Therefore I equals 7.64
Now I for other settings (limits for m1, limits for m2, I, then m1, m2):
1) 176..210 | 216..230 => 7.52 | 3.91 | 3.61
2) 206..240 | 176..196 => 7.78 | 3.91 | 3.87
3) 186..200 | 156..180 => 7.88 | 3.87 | 4.01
